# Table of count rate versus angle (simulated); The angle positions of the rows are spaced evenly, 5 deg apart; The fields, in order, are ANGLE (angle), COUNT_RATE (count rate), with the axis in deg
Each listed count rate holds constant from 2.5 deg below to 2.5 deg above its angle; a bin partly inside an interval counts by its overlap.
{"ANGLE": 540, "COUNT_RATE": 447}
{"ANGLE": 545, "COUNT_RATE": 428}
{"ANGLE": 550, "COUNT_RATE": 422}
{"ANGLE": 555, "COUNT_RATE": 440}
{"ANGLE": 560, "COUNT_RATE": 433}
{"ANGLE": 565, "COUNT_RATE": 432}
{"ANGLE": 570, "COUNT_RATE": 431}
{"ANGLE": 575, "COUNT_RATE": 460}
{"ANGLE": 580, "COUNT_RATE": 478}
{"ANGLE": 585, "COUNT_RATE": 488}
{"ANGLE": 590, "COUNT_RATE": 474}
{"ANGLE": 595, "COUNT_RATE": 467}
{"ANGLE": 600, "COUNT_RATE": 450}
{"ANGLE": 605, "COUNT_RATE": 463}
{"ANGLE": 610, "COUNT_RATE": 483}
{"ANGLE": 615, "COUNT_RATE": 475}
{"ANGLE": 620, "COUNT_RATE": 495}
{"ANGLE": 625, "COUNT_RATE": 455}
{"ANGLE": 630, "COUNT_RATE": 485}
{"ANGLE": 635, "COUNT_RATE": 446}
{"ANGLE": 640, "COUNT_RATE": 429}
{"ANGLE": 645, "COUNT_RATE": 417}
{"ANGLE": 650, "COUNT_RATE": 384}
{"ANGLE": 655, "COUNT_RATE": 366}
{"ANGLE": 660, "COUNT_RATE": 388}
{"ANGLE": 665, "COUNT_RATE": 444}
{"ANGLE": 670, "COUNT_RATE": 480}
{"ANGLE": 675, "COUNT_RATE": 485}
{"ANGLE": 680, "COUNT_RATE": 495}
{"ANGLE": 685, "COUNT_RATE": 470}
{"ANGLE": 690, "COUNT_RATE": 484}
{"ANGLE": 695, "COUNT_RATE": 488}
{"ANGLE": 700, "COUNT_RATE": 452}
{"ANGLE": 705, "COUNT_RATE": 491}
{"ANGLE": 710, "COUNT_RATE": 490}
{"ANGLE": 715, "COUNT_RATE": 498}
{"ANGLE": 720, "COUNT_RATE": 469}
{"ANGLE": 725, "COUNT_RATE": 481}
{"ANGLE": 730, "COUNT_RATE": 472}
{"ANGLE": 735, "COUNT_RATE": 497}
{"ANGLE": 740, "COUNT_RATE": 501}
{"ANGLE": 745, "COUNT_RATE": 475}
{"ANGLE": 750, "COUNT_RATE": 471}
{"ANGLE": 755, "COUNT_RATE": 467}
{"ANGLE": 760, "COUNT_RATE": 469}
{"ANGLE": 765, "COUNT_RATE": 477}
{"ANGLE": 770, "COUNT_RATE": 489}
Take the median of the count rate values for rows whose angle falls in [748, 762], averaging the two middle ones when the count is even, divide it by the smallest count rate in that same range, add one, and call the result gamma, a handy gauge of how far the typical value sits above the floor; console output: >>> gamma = 2.00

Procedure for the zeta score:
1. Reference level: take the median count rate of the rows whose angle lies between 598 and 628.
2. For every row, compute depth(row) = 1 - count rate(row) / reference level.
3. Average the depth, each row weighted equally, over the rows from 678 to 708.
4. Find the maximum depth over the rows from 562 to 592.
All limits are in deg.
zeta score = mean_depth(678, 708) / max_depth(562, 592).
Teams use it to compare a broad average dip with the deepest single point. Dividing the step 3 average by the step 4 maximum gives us -0.29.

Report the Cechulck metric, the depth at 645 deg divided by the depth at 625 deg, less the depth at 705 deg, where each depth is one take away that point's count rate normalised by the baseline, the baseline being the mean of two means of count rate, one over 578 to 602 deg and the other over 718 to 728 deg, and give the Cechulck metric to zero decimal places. 3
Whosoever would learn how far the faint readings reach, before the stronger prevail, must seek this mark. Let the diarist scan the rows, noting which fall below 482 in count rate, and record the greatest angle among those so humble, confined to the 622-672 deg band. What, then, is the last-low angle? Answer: 670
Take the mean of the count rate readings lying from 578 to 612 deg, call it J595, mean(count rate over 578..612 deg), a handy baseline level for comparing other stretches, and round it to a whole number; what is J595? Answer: 472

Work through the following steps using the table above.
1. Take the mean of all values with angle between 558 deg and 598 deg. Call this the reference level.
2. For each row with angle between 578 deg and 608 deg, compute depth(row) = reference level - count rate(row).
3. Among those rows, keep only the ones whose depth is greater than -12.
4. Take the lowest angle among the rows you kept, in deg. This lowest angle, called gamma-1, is 595 deg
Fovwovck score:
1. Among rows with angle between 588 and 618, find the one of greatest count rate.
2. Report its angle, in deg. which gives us 610 deg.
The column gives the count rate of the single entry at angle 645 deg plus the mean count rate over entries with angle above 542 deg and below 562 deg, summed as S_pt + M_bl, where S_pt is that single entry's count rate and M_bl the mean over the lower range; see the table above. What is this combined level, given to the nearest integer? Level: 848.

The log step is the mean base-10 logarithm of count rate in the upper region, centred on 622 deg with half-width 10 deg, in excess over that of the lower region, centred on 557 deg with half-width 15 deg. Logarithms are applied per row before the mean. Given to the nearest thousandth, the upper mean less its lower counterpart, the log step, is 0.044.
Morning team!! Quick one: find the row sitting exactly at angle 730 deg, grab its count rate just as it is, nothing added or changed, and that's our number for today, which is 472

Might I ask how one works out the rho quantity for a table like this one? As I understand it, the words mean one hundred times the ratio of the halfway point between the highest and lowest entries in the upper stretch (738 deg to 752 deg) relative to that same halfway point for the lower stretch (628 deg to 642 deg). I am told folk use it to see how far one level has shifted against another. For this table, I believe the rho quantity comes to 106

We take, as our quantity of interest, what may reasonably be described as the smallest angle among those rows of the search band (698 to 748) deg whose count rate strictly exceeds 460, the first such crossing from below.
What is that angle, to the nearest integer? 705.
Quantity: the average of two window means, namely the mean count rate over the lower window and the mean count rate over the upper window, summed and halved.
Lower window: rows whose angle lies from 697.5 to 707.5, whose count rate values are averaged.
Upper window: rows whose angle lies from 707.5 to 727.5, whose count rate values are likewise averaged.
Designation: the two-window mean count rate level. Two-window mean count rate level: 478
